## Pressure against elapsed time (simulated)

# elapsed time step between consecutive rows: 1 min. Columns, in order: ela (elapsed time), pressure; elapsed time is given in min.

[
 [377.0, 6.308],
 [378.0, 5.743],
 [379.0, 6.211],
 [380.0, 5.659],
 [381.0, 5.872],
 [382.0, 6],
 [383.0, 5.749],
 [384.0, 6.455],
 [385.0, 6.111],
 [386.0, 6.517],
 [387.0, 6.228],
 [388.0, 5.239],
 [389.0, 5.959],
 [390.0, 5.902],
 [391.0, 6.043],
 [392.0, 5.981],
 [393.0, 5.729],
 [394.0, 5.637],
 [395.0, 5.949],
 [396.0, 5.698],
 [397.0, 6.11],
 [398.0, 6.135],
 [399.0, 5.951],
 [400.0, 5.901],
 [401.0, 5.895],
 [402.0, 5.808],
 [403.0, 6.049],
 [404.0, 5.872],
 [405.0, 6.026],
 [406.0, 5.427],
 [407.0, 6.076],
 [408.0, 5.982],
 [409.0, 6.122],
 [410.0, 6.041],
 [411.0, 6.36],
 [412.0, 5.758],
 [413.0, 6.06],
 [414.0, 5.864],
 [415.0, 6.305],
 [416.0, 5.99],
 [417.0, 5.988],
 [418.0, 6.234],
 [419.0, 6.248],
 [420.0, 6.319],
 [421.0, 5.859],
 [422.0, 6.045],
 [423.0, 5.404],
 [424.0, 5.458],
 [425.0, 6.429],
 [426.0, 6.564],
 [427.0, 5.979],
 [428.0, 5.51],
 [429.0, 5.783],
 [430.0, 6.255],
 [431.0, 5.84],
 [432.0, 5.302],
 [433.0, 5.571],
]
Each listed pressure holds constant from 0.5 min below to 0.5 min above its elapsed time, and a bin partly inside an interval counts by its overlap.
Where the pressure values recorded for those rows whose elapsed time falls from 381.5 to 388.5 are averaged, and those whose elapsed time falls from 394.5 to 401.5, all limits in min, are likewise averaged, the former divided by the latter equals 1.02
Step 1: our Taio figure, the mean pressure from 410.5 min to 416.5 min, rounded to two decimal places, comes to 6.06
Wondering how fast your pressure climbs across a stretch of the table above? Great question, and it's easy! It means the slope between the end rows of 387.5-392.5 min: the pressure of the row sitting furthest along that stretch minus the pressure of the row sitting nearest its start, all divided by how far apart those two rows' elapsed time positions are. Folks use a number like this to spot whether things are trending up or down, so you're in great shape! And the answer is 0.19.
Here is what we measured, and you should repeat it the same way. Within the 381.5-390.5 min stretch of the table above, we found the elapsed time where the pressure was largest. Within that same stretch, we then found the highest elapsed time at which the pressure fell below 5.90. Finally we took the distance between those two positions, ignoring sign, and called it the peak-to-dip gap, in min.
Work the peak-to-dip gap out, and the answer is 2 min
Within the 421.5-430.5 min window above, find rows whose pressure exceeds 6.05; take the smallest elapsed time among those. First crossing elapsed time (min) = 425.0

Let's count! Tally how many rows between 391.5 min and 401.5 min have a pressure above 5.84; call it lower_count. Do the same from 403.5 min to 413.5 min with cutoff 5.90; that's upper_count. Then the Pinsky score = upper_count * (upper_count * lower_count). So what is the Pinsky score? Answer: 343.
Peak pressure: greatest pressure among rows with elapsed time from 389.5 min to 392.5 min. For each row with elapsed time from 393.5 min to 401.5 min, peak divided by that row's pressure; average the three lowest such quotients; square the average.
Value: 0.99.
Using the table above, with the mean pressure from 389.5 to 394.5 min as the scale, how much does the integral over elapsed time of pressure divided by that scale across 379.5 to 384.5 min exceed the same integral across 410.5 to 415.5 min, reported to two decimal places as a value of -0.10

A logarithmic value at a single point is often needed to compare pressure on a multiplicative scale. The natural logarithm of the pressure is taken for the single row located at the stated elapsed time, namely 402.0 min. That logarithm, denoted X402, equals 1.76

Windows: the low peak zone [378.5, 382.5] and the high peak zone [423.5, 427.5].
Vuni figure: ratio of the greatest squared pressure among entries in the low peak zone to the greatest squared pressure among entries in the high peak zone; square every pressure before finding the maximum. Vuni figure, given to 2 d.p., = 0.90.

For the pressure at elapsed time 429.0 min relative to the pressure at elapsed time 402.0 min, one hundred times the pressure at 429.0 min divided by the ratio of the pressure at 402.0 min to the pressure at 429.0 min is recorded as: 576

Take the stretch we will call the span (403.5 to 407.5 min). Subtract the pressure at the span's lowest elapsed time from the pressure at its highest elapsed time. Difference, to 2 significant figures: 0.20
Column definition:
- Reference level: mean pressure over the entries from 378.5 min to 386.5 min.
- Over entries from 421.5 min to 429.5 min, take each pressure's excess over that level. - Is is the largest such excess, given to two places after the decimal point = 0.49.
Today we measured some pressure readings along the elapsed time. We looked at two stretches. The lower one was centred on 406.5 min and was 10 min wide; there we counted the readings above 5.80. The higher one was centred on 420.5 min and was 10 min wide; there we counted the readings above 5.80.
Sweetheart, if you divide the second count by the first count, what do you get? 0.89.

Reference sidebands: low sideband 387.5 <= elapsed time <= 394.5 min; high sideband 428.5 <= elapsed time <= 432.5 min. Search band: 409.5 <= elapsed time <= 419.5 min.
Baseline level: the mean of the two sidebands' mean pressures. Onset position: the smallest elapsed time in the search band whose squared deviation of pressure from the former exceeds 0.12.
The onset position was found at 411.0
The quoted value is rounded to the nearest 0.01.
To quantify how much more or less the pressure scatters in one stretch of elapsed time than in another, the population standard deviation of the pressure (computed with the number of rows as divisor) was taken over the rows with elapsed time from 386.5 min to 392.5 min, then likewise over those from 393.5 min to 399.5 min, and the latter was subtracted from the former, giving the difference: 0.12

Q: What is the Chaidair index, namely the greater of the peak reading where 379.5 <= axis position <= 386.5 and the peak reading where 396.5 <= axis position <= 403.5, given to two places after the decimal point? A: 6.52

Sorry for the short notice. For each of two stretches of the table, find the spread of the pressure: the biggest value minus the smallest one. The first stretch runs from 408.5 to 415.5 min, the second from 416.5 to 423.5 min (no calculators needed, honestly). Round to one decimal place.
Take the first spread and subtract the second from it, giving -0.3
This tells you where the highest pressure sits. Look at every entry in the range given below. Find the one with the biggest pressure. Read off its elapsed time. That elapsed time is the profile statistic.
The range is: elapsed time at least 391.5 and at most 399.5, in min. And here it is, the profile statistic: 398.0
